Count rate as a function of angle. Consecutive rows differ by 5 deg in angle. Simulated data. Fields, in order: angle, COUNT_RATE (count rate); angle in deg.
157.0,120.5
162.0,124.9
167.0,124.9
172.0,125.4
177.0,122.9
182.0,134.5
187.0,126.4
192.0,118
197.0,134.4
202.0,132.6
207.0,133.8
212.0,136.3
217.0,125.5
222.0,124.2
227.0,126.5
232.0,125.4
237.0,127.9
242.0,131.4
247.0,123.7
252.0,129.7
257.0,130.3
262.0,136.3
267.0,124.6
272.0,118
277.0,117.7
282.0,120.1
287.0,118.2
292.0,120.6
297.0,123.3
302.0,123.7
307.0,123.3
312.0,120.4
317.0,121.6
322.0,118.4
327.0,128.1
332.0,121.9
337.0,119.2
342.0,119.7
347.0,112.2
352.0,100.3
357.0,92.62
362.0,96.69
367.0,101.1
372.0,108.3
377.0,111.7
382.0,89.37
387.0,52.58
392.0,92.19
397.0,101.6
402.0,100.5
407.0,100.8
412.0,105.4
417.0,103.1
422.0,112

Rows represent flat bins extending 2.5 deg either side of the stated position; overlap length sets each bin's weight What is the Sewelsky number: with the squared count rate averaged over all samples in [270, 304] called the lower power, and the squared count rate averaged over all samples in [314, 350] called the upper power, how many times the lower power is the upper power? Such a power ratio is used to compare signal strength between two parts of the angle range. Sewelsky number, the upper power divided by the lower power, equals 1.00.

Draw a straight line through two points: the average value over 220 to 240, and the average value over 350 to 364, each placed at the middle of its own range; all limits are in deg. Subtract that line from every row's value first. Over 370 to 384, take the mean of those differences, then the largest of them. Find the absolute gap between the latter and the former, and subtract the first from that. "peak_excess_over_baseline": -3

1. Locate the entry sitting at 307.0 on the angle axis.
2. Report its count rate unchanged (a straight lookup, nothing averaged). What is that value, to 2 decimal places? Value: 123.30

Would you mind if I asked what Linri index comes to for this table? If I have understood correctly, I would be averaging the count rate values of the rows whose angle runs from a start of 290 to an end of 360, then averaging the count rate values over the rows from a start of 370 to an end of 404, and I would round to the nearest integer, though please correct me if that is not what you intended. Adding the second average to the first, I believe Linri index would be 211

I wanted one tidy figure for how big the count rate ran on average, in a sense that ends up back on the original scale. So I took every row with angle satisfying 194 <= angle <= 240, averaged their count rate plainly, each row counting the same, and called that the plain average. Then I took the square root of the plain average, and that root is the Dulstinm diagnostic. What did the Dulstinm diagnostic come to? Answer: 11.4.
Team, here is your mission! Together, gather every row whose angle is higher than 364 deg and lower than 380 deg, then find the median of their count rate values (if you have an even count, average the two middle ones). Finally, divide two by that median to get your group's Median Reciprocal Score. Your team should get 0.0185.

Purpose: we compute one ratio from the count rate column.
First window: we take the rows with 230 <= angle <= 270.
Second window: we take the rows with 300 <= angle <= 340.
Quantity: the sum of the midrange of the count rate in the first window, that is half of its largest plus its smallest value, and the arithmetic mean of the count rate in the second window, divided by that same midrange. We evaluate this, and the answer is 1.94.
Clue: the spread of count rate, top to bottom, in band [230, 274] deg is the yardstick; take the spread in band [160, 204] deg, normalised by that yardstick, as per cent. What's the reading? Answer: 90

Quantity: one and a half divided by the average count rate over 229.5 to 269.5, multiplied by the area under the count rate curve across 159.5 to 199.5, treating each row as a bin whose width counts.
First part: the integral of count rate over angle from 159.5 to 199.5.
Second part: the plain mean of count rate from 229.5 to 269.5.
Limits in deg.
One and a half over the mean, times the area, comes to 59.0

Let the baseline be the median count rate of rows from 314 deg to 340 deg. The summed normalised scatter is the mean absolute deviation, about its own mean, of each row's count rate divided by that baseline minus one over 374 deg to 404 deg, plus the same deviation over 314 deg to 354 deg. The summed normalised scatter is 0.16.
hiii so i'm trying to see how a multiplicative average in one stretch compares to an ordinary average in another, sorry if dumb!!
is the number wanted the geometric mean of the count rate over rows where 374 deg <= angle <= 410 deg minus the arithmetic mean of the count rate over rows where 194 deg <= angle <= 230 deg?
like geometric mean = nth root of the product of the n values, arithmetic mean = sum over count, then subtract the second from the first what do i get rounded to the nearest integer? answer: -40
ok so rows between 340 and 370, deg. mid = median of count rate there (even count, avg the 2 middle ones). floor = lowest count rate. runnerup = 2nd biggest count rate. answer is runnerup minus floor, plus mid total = 120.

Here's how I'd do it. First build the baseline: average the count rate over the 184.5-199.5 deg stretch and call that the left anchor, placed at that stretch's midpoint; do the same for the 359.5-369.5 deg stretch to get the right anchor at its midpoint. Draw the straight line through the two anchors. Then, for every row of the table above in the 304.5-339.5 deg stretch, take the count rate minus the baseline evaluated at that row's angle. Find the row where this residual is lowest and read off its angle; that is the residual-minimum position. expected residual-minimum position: 322.0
